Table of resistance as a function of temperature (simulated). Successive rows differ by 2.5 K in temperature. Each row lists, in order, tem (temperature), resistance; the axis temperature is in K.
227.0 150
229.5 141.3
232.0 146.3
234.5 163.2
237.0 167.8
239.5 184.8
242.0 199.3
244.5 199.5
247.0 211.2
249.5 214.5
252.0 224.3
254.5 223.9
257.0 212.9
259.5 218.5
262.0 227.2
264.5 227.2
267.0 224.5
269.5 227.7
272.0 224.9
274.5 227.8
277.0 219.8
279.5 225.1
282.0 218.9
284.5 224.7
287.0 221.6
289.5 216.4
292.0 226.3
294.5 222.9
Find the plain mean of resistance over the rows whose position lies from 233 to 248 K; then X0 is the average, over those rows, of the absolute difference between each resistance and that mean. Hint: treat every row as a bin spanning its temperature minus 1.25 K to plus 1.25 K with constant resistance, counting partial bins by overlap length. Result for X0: 15.7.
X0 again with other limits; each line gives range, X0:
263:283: 2.6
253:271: 4.2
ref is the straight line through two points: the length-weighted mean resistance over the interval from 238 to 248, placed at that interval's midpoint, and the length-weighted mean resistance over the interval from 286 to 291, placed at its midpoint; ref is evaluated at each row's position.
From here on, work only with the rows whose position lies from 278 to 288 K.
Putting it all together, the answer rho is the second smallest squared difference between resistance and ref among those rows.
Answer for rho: 9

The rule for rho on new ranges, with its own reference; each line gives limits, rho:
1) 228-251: 5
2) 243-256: 137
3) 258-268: 240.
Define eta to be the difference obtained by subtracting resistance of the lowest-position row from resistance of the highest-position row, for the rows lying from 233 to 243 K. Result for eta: 36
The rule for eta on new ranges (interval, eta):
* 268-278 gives -8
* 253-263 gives 3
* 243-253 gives 25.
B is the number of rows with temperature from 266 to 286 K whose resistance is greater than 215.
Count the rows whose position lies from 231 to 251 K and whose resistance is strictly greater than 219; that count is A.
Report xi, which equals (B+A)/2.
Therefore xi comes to 4.0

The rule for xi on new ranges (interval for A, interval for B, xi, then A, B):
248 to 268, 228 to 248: 2.5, 5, 0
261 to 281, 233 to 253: 4.5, 8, 1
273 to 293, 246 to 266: 5.5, 6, 5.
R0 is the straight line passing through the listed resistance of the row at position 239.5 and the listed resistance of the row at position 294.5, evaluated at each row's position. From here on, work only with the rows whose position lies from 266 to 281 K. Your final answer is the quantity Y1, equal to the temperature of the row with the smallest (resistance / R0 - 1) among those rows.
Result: 277.0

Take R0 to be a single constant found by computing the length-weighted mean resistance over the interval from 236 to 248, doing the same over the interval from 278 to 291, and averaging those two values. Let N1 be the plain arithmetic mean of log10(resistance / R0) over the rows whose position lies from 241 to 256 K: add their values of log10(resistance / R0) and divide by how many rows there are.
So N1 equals 0.010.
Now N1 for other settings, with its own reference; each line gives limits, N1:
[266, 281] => 0.036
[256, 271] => 0.032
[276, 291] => 0.028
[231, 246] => -0.071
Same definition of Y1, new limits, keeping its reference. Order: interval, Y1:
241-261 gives 244.5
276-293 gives 289.5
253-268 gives 257.0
